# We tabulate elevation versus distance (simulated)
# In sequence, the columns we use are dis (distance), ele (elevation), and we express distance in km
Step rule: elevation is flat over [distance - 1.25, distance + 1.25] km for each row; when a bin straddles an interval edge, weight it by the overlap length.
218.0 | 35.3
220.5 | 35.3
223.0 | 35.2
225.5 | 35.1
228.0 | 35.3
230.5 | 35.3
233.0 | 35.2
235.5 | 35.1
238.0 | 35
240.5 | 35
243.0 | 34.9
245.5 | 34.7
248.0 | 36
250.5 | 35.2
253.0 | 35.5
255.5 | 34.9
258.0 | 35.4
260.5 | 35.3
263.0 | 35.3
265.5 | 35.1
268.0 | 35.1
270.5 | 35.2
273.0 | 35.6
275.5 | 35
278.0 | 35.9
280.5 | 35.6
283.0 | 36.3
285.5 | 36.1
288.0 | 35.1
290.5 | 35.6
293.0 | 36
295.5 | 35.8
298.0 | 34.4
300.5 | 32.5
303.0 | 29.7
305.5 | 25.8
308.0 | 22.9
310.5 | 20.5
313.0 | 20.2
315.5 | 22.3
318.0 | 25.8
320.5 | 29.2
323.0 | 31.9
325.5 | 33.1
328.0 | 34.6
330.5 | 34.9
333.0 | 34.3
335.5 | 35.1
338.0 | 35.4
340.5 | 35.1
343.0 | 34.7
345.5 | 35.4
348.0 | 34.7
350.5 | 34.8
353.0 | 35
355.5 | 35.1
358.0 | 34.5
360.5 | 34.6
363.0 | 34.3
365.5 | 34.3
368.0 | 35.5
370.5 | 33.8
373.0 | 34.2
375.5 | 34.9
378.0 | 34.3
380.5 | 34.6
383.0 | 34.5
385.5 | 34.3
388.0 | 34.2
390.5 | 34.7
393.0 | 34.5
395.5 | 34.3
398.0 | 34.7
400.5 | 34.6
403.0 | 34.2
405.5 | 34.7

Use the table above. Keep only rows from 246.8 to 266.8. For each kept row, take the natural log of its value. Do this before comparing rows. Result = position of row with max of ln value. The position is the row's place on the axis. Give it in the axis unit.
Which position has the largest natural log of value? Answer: 248.0 km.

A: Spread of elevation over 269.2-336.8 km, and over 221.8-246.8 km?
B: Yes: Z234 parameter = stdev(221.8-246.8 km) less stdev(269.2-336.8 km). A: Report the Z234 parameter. -5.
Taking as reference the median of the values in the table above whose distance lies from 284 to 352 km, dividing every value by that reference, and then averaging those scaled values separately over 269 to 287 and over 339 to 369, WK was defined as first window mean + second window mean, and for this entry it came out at 2.04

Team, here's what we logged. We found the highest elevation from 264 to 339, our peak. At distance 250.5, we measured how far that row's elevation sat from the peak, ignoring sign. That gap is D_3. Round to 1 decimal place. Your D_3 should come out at 1.1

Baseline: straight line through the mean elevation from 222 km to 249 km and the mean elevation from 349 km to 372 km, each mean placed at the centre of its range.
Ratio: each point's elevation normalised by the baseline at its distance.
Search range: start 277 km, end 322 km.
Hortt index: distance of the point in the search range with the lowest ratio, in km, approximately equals 313.0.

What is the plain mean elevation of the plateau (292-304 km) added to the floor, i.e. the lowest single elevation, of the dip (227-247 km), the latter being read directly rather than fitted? 68.4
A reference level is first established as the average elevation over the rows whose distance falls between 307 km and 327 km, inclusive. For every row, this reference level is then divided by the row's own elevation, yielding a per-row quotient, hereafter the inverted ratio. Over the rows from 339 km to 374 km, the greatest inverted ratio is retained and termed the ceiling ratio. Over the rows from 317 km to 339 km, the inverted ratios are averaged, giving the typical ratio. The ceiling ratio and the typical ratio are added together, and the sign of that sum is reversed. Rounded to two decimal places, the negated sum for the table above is -1.56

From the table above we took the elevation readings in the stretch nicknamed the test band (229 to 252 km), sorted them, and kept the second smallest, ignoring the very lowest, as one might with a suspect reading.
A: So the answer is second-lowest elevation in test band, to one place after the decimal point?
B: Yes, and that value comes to 34.9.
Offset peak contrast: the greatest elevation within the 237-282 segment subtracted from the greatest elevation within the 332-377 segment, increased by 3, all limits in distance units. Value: 2.50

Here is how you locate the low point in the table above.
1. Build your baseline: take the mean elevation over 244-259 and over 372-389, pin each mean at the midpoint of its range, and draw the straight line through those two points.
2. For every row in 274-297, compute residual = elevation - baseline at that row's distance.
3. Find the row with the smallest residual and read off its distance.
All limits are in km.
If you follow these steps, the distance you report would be 275.5 km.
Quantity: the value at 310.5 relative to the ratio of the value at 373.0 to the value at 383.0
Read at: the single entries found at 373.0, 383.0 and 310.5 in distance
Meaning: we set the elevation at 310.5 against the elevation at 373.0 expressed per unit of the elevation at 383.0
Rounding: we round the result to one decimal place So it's 20.7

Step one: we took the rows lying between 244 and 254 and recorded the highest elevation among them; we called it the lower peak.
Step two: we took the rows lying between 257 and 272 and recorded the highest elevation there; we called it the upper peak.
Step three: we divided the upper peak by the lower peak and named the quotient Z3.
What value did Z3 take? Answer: 0.98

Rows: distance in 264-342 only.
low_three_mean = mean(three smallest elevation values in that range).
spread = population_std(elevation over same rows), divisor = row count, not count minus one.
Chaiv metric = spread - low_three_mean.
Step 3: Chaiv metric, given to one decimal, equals -16.0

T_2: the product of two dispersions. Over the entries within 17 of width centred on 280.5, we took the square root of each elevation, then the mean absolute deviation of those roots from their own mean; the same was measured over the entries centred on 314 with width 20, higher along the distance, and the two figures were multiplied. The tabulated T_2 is 0.011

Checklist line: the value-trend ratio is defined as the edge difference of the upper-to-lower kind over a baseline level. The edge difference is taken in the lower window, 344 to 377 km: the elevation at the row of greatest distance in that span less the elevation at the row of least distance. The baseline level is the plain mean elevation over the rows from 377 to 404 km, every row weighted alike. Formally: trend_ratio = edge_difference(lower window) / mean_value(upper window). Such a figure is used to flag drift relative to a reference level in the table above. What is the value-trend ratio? -0.015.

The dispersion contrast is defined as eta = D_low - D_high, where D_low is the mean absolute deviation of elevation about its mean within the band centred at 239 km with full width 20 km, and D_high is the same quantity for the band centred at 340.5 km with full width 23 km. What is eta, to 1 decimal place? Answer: 0.0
